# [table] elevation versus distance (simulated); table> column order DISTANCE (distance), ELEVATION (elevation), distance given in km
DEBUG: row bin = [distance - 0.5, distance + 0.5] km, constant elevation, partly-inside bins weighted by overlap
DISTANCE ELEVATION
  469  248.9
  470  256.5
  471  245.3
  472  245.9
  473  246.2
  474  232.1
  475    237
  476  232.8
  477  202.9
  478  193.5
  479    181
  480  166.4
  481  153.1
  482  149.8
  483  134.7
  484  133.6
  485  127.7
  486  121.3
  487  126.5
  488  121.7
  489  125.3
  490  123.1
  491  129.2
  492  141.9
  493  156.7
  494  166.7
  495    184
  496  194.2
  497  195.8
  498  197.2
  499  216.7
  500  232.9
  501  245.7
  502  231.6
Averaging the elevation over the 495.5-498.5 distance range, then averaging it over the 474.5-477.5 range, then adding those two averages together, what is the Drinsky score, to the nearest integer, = 420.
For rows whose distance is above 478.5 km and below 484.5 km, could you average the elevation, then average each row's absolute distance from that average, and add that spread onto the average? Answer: 167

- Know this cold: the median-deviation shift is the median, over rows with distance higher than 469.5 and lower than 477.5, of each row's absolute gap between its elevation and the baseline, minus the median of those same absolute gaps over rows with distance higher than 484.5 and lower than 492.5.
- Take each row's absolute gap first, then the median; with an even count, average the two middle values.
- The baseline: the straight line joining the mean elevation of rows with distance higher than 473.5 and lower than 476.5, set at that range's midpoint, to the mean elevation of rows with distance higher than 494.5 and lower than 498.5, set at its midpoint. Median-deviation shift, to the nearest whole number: -78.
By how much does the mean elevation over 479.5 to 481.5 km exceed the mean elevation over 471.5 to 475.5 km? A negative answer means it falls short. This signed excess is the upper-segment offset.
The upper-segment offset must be -81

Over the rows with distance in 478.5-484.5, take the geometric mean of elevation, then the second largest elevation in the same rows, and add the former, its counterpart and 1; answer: 320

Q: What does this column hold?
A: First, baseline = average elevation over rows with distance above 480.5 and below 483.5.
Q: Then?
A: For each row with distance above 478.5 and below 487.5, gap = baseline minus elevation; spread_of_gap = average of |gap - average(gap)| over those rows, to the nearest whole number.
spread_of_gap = 17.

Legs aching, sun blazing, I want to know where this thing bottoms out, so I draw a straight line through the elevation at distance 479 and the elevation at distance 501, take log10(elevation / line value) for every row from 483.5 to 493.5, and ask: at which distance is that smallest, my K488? 490 km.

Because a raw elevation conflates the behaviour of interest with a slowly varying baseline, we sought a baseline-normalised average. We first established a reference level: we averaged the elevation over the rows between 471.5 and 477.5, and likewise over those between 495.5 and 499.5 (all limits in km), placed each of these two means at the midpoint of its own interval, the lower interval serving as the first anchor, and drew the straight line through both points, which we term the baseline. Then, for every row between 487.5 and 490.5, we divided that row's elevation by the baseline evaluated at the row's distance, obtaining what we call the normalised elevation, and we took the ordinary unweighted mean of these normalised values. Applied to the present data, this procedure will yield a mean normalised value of 0.6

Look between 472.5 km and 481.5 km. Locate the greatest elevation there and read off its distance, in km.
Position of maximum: 473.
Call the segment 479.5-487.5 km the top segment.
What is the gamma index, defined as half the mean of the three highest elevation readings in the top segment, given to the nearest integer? 78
